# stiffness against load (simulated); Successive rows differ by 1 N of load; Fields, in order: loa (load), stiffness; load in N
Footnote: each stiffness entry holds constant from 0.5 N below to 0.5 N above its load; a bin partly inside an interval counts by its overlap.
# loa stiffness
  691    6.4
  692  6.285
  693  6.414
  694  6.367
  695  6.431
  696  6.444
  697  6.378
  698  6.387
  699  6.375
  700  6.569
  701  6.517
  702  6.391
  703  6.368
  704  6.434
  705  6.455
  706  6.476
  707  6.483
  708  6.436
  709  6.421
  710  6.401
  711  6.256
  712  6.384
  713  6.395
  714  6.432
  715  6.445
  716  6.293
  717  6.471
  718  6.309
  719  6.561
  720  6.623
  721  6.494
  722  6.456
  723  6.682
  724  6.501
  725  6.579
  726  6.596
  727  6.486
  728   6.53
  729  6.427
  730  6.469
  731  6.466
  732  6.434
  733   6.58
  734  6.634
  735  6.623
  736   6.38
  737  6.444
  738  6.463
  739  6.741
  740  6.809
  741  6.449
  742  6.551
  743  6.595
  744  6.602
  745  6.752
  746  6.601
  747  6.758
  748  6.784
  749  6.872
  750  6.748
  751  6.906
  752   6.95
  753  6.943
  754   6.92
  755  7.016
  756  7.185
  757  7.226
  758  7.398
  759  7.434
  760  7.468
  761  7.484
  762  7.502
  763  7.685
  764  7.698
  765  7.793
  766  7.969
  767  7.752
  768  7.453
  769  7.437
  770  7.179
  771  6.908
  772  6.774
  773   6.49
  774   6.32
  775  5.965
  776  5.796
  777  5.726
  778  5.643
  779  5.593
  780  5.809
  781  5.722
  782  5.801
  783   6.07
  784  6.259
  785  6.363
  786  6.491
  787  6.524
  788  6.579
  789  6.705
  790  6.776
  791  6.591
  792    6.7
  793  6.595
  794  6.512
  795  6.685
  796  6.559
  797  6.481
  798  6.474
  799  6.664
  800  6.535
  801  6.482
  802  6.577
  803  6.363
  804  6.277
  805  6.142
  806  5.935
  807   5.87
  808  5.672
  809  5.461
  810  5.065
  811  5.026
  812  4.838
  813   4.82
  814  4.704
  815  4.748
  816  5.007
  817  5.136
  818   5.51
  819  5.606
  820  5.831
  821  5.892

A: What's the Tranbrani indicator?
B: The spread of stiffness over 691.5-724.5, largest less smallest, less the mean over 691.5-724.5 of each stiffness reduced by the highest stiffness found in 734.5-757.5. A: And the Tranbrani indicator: 1.22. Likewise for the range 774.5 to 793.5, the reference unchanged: 2.21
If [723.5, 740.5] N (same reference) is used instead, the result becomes 1.12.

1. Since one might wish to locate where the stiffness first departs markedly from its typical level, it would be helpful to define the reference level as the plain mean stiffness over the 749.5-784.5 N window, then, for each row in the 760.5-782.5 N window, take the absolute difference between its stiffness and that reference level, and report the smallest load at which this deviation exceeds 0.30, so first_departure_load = 761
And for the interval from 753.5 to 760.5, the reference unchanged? 756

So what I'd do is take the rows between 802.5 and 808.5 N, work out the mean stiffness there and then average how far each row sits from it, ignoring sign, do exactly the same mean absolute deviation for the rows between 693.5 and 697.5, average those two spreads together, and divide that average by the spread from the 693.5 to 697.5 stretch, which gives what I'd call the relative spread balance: 3.85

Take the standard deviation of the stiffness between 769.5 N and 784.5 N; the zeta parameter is 0.5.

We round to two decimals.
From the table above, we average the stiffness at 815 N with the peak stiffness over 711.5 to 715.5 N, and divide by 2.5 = 2.24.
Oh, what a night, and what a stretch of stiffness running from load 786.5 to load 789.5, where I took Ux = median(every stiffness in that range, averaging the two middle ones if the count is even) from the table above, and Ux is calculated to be 6.6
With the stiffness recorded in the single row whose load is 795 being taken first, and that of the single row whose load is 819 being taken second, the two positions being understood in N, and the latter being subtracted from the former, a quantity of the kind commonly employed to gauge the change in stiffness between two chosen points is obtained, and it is 1.1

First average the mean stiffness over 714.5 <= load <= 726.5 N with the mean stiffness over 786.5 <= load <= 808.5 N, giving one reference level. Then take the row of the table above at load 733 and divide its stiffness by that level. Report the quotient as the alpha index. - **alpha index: 1.02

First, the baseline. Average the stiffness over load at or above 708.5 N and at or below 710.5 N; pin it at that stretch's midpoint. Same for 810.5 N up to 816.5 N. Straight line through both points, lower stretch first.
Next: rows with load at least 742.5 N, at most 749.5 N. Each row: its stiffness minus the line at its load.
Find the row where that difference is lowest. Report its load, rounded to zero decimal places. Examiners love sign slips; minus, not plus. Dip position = 743 N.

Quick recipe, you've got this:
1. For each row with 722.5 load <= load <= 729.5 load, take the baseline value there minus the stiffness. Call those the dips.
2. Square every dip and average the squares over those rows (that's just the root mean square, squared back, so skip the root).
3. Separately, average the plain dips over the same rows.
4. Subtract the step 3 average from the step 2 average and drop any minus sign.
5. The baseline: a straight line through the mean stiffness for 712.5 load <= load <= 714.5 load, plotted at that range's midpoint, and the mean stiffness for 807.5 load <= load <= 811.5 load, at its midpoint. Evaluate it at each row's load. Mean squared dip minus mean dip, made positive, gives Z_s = 0.35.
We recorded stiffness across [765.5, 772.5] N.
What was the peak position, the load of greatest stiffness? 766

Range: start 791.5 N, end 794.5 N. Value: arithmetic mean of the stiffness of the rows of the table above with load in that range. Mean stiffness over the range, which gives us 6.60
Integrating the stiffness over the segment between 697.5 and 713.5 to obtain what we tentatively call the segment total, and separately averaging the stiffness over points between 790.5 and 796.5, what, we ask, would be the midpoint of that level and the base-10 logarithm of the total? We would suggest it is 4.3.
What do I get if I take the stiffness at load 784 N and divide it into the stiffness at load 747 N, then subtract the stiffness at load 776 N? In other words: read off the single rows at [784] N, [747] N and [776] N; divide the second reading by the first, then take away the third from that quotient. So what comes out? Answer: -4.72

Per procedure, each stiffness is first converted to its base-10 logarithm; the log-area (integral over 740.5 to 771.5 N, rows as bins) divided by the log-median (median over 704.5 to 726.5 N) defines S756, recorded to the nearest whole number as 33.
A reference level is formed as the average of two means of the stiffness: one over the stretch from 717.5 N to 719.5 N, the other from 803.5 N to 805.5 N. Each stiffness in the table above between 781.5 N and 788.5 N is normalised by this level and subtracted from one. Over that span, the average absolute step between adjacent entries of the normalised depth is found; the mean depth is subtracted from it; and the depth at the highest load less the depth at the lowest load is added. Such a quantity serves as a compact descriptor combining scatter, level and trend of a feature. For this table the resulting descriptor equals -0.106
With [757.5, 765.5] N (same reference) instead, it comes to 0.142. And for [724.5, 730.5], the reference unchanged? 0.058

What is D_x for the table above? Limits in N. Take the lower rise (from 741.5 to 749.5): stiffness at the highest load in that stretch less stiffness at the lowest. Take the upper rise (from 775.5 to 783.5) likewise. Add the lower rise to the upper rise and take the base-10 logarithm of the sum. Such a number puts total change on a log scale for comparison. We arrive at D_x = -0.23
